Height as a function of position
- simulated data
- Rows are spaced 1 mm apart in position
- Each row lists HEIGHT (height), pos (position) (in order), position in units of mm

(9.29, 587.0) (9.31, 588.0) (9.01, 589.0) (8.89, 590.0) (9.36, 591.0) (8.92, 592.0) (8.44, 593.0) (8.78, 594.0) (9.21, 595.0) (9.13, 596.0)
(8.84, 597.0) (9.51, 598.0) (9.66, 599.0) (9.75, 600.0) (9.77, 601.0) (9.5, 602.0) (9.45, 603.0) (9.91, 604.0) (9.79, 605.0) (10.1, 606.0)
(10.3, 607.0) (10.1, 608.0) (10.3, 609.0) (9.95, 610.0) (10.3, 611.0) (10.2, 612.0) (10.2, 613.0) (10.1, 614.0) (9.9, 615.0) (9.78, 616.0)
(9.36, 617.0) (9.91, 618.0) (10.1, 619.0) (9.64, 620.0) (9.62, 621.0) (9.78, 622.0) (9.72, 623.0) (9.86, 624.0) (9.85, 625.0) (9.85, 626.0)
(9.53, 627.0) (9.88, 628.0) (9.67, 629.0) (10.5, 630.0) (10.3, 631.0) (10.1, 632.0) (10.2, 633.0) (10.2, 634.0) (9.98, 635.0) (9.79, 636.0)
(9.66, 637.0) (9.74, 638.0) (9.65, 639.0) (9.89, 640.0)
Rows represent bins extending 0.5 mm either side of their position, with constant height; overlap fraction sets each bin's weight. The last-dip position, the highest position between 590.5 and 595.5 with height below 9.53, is 595.0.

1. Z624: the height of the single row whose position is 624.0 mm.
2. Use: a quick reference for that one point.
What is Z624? 9.86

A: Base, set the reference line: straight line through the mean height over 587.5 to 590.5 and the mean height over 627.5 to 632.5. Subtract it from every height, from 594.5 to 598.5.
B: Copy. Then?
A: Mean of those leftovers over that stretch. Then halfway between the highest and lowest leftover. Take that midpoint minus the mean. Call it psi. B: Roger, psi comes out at -0.022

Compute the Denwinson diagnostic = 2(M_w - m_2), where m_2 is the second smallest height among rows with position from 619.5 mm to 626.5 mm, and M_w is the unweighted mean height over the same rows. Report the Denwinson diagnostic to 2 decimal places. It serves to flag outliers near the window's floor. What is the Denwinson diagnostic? 0.24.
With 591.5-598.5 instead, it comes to 0.39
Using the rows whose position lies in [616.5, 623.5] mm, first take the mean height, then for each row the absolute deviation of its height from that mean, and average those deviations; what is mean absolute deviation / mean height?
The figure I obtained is 0.017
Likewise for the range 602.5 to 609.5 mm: 0.024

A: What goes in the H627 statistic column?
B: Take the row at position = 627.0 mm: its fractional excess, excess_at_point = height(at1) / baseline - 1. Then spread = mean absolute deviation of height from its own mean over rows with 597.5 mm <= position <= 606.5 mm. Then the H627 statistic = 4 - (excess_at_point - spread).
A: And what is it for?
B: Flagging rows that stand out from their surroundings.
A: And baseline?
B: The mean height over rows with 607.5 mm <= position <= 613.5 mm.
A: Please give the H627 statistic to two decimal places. 4.23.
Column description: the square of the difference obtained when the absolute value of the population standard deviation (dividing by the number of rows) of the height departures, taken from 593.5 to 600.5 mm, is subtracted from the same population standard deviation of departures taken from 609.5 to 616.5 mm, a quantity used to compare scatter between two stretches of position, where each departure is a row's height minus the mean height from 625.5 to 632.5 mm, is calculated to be 0.033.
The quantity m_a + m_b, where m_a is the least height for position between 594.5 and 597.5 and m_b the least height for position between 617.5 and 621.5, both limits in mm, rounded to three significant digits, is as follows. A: 18.5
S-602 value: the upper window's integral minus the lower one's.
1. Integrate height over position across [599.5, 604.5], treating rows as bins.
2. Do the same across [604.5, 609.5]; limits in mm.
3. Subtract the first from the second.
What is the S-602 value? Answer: 2.2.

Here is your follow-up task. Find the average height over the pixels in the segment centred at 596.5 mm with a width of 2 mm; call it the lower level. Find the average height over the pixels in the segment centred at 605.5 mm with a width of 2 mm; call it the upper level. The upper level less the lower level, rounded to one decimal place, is 1.0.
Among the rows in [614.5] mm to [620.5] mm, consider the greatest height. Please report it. 10.1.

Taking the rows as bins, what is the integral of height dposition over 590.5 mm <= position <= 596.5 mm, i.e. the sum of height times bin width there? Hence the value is 53.8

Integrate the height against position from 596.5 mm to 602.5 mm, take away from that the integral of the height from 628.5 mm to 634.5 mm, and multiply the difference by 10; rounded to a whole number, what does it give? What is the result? -39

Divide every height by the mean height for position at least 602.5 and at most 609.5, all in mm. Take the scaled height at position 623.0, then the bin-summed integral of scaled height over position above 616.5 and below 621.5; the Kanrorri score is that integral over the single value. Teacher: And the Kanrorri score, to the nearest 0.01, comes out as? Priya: 5.00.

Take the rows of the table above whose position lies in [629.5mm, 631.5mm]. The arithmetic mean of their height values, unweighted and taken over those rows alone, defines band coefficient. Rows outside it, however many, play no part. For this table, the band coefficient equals 10.4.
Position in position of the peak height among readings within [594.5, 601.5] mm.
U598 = 601.0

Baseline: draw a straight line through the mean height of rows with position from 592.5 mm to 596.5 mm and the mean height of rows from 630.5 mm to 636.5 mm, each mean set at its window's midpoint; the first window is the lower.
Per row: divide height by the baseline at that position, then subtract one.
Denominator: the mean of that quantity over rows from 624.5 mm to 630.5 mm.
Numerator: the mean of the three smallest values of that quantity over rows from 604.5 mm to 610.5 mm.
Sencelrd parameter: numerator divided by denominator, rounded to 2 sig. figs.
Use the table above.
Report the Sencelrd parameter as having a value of -23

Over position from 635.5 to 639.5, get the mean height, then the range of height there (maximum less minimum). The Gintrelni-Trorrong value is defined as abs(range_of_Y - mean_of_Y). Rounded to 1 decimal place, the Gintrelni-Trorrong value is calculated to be 9.6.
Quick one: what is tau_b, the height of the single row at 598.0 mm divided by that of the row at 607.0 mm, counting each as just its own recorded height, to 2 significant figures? 0.92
